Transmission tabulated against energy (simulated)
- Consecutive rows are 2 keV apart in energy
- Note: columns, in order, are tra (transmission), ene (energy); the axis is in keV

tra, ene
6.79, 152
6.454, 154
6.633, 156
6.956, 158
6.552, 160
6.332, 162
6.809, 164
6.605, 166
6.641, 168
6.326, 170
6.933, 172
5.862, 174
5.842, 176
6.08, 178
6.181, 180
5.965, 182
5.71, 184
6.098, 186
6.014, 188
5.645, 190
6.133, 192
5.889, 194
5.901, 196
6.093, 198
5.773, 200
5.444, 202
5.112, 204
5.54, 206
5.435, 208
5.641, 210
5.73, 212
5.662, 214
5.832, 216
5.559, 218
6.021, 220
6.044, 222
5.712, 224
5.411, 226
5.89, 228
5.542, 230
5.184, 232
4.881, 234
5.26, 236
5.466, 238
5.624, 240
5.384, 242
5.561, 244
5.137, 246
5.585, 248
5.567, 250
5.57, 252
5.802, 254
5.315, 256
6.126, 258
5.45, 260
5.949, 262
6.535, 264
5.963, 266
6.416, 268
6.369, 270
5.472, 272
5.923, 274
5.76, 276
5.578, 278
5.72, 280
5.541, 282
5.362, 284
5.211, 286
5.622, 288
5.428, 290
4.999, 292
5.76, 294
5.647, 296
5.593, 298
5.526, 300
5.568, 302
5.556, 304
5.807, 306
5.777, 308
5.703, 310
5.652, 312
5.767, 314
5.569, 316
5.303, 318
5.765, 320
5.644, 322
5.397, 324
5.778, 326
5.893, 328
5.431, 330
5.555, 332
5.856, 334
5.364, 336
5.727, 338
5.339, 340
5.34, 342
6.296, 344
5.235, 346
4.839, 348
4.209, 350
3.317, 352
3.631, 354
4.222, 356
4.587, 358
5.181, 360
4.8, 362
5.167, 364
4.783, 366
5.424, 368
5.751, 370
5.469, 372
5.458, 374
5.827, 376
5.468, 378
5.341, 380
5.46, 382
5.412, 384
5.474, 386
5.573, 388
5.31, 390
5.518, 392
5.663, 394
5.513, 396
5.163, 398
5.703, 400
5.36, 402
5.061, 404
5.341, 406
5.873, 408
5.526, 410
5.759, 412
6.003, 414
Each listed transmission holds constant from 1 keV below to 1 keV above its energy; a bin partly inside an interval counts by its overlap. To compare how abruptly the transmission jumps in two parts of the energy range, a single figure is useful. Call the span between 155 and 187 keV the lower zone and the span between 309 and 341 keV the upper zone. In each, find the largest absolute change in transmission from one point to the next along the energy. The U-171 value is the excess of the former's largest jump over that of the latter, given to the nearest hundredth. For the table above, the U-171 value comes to 0.58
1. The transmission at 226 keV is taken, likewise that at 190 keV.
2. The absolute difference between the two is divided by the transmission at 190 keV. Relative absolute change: 0.041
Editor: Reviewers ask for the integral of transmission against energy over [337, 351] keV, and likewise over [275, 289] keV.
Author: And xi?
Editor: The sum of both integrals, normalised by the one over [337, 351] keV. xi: 2.05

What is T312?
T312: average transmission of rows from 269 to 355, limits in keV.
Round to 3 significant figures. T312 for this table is 5.46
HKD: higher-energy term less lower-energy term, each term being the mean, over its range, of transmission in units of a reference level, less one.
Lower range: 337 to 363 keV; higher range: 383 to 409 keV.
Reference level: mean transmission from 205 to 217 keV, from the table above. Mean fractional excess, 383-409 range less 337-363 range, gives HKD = 0.11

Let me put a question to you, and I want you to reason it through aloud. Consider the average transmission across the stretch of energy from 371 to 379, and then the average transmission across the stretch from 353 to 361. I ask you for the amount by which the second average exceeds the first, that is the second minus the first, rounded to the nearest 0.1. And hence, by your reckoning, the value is -1.2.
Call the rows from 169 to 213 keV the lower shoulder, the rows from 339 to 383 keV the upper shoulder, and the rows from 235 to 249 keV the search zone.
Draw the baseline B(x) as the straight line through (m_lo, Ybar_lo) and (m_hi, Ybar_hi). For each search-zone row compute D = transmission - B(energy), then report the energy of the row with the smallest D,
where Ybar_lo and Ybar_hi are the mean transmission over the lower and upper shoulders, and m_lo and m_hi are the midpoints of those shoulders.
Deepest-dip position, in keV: 246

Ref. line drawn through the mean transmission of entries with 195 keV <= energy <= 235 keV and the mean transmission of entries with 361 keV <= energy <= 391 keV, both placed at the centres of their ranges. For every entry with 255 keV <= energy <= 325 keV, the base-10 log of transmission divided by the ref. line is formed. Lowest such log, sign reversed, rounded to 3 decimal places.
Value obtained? 0.042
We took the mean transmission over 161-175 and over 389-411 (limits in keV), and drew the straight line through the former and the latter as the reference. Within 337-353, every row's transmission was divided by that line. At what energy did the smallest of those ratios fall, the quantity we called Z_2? 352 keV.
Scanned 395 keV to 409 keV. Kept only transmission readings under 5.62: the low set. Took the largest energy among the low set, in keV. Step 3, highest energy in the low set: 406 keV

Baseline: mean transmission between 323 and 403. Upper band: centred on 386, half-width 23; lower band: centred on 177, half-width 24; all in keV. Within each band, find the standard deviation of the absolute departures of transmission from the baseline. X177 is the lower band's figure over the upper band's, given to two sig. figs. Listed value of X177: 2.4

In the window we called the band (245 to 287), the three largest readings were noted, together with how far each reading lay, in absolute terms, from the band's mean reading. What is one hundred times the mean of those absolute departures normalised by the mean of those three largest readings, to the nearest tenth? 4.8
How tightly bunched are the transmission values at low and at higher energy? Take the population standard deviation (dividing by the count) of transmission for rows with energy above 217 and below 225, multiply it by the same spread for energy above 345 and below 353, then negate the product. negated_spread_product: -0.149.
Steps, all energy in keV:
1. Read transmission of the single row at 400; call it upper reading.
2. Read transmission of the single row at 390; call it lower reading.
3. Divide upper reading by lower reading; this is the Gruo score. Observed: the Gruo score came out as 1.07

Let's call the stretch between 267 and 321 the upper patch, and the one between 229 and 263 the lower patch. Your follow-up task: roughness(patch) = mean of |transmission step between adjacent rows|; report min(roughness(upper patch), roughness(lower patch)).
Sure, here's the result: 0.23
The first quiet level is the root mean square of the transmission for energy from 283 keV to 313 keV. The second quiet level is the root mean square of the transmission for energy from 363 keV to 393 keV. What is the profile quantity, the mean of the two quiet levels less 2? 3.49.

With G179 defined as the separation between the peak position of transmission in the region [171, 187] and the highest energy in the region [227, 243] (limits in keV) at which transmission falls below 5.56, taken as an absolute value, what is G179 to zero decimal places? 70 keV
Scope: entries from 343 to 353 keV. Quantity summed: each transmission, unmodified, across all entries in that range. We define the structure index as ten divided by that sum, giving 0.42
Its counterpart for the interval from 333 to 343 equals 0.36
